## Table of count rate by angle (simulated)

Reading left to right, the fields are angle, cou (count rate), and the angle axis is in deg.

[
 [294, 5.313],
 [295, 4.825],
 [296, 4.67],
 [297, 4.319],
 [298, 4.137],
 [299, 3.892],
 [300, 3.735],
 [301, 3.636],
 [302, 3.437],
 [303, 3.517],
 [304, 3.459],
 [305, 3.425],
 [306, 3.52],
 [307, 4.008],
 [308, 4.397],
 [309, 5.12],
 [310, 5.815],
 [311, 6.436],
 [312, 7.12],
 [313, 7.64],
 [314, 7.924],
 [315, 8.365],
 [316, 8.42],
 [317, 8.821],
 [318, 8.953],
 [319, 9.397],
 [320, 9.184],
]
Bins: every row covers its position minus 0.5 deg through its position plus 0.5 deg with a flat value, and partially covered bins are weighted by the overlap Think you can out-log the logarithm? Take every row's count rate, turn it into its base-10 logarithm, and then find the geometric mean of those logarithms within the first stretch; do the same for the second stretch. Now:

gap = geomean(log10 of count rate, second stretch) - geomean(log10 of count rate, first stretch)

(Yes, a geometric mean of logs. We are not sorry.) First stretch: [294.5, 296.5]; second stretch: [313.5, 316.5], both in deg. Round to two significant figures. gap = 0.24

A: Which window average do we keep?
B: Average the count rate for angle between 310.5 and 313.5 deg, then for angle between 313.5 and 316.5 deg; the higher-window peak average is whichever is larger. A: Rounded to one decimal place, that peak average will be 8.2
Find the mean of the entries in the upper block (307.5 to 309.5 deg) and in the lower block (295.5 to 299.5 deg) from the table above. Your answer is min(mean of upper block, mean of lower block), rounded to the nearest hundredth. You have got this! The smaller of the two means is 4.25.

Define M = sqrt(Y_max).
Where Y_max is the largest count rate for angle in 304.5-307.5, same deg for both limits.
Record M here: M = 2.00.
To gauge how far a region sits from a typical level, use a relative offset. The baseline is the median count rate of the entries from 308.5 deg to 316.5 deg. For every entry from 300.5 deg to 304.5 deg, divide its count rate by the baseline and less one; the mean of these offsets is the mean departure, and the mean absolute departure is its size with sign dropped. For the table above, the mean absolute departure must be 0.52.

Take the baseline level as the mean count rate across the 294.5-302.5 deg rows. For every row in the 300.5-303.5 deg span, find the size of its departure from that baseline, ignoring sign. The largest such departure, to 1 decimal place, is 0.6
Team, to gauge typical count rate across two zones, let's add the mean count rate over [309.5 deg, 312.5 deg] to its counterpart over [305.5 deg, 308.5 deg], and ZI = 10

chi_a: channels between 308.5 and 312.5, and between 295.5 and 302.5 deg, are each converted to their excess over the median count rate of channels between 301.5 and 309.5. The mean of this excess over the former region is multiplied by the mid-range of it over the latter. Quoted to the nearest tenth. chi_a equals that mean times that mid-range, 1.4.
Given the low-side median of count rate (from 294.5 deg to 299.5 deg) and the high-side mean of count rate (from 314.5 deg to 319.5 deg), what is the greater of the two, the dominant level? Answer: 8.8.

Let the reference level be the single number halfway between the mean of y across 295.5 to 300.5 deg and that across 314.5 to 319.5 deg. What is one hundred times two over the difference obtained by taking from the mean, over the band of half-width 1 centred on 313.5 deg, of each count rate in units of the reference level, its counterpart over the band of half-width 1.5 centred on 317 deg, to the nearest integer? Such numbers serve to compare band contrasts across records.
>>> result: -1363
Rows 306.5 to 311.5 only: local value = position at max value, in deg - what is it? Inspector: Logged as 311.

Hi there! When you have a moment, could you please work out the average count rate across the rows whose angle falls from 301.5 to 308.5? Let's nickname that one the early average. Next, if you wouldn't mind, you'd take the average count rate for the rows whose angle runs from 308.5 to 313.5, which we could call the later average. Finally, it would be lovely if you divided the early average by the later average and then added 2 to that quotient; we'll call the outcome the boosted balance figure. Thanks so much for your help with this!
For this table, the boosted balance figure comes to 2.57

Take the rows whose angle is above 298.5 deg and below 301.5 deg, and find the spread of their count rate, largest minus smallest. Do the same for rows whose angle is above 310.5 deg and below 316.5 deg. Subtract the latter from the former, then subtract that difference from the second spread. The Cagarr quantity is 3.7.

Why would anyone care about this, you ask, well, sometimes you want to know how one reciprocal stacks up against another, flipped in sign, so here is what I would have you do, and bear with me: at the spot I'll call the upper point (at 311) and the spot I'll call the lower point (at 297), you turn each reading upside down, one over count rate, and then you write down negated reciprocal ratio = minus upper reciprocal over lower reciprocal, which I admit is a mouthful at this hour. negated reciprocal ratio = -0.7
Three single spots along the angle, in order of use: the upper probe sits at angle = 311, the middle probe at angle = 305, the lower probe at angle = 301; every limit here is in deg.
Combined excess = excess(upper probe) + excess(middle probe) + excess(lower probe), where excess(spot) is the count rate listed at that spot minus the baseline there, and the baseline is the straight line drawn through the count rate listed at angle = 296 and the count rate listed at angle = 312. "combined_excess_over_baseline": -5.0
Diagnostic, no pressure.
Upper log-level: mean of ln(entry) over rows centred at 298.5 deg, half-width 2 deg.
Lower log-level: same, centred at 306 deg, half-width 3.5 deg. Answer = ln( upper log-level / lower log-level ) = 0.0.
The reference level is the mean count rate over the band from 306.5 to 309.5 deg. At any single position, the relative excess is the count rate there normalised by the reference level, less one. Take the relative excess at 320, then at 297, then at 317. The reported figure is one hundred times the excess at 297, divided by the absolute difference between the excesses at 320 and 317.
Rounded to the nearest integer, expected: -52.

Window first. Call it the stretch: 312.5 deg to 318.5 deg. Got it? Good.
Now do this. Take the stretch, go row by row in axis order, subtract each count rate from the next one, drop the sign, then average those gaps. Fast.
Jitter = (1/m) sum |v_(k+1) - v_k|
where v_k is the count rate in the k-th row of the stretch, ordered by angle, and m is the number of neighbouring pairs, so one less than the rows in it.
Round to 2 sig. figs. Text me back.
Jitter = 0.26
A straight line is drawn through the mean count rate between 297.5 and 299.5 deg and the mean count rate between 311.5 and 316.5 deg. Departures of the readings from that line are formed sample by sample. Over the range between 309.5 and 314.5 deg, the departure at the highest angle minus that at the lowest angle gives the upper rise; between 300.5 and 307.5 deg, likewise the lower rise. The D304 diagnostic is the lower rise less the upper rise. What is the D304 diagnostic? -2.2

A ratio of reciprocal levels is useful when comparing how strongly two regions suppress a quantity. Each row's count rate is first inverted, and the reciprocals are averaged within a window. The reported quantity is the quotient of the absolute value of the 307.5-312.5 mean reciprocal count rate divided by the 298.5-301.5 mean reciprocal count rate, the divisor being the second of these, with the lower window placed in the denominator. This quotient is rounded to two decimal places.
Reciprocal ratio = 0.67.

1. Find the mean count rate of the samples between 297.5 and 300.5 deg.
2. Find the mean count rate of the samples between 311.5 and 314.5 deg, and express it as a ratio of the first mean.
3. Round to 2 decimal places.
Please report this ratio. 1.93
